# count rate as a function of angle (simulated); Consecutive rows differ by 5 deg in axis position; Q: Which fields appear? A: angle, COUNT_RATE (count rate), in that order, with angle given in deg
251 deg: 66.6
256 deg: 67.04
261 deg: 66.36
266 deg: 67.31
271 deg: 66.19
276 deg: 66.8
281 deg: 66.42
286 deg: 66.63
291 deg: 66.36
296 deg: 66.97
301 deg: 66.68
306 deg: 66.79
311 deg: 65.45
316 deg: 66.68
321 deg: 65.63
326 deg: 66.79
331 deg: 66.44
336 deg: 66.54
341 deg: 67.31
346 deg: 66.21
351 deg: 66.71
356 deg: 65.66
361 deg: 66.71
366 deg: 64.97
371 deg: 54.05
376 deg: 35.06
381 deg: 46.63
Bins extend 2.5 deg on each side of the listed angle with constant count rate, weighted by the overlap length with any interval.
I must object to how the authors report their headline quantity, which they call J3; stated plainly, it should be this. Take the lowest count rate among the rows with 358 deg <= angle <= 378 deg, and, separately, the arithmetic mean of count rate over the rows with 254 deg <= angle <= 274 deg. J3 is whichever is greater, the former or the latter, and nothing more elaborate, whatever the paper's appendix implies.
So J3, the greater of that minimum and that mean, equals 66.7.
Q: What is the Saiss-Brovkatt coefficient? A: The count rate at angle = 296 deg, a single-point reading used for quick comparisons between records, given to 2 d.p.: 66.97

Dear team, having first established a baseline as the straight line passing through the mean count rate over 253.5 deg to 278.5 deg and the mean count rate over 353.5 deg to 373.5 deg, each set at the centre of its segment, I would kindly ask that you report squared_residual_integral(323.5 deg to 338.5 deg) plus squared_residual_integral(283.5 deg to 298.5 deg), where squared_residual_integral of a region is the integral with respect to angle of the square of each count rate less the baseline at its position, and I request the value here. 104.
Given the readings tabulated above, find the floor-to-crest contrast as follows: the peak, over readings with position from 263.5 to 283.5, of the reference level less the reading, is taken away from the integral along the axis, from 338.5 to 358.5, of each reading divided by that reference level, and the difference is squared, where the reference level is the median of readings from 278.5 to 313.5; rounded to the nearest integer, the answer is 381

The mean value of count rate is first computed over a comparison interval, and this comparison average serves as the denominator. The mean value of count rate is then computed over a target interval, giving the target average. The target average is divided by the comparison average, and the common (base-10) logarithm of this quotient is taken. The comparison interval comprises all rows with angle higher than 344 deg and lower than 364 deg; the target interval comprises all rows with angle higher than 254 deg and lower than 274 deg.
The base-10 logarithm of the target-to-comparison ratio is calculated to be 0.003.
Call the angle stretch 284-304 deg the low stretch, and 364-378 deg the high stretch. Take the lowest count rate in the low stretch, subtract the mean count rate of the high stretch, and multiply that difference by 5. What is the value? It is 75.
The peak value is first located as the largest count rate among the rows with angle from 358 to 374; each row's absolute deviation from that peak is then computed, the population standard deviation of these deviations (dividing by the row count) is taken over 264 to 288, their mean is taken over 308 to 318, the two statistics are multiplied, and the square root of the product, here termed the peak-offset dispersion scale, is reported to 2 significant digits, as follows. 0.37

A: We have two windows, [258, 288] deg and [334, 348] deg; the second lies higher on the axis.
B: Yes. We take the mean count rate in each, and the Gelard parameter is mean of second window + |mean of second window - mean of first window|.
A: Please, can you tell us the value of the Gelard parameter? 66.8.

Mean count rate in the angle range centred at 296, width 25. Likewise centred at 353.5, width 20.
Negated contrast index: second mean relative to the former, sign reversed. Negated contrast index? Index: -0.99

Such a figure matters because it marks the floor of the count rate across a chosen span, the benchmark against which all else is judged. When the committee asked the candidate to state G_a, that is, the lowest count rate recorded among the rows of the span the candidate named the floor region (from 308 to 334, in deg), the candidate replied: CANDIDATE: 65.45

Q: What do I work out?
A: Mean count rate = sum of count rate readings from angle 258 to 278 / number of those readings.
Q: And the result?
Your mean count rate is 66.67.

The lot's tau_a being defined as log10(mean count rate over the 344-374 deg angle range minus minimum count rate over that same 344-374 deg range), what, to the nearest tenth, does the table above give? 1.0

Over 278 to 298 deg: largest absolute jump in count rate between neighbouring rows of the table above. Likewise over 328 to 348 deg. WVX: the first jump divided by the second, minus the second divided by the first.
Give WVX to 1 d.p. -1.2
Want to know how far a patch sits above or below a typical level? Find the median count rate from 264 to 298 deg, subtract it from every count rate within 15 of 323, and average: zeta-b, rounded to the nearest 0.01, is -0.37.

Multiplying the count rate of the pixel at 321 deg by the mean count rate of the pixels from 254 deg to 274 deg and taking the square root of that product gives 66.2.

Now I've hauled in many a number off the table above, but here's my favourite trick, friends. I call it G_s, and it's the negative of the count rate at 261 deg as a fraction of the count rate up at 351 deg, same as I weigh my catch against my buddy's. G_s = -0.995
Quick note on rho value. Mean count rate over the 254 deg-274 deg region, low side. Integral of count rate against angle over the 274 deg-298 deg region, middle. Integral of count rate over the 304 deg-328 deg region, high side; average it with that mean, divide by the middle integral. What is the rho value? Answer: 0.52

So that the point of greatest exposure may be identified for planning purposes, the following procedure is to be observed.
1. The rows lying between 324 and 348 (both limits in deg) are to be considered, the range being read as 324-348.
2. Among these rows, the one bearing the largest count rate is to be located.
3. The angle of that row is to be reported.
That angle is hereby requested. 341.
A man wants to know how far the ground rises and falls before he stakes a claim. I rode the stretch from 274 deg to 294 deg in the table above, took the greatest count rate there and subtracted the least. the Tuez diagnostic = 0.4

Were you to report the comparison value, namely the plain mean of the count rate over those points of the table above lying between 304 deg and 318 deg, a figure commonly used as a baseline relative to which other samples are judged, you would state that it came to 66.3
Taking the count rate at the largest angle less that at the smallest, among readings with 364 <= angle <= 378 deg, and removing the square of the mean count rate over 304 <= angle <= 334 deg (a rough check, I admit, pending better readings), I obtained -4425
